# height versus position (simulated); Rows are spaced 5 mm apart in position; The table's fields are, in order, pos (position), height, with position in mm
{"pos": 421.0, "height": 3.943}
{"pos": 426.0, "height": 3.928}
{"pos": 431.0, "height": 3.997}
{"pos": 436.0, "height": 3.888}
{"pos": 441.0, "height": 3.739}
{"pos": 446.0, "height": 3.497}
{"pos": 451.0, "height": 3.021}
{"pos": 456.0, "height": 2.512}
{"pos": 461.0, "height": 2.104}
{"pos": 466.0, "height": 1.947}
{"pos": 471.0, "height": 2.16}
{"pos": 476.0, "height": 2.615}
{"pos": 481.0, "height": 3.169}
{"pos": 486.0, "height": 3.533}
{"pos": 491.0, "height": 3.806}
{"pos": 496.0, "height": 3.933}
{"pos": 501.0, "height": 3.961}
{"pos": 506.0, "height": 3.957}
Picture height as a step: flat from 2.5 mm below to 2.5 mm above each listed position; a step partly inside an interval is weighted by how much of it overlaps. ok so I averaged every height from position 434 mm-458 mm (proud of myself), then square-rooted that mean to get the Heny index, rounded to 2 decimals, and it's 1.83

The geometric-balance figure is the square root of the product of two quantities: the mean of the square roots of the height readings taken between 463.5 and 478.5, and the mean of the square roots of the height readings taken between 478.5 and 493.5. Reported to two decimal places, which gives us 1.67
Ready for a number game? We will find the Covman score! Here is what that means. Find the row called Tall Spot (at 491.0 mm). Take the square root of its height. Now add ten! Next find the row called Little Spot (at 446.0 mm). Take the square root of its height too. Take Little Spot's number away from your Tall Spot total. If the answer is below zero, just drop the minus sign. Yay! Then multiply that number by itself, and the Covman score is 102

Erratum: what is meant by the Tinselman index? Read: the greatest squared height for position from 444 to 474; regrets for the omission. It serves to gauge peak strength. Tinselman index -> 12.2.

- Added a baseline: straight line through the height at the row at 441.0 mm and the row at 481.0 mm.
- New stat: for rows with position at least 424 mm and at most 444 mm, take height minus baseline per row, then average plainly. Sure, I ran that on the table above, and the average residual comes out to 0.0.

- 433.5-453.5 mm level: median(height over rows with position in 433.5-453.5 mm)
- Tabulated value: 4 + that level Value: 7.6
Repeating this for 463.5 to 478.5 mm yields 6.2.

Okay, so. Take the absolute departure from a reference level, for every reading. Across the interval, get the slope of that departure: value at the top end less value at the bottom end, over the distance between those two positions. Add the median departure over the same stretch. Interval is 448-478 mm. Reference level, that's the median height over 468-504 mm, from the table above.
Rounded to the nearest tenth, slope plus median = 1.2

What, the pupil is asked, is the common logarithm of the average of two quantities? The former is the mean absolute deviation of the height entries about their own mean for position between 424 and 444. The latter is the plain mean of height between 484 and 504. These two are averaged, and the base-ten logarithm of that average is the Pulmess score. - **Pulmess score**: 0.29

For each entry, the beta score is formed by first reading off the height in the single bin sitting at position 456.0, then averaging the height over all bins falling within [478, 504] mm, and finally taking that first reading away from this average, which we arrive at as 1.2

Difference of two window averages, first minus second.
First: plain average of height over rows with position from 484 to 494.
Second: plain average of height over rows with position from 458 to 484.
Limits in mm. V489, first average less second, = 1.3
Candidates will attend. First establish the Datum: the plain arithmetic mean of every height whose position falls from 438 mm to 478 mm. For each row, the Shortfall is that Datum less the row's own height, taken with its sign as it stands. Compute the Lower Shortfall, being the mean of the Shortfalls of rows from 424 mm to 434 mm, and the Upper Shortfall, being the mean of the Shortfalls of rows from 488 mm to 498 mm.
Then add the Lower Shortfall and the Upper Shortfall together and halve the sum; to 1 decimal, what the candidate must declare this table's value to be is -1.2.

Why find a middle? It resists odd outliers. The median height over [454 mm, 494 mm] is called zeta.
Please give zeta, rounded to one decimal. 2.6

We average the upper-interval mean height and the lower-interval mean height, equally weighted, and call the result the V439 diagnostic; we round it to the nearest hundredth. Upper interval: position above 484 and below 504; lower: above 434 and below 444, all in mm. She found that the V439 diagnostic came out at 3.81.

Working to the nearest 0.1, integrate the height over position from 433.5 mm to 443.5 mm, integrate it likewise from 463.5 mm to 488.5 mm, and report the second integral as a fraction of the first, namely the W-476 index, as 1.8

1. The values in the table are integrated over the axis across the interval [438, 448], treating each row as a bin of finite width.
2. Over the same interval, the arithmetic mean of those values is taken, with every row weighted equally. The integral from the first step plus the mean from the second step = 40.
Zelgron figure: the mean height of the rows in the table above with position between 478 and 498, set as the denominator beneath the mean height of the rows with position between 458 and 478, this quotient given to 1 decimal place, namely 0.6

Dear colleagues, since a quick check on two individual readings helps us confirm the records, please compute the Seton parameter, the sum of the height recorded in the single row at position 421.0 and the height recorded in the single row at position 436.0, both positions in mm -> 7.8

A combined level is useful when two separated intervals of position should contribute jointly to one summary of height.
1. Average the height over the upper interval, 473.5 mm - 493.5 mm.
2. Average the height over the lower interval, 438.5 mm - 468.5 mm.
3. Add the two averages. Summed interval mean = 6.08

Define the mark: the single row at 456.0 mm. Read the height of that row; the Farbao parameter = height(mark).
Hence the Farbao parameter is 2.512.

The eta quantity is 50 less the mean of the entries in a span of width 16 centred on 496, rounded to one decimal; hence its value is 46.1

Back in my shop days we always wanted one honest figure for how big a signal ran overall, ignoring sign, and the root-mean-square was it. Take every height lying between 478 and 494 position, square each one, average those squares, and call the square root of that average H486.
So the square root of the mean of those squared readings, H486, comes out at 3.5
